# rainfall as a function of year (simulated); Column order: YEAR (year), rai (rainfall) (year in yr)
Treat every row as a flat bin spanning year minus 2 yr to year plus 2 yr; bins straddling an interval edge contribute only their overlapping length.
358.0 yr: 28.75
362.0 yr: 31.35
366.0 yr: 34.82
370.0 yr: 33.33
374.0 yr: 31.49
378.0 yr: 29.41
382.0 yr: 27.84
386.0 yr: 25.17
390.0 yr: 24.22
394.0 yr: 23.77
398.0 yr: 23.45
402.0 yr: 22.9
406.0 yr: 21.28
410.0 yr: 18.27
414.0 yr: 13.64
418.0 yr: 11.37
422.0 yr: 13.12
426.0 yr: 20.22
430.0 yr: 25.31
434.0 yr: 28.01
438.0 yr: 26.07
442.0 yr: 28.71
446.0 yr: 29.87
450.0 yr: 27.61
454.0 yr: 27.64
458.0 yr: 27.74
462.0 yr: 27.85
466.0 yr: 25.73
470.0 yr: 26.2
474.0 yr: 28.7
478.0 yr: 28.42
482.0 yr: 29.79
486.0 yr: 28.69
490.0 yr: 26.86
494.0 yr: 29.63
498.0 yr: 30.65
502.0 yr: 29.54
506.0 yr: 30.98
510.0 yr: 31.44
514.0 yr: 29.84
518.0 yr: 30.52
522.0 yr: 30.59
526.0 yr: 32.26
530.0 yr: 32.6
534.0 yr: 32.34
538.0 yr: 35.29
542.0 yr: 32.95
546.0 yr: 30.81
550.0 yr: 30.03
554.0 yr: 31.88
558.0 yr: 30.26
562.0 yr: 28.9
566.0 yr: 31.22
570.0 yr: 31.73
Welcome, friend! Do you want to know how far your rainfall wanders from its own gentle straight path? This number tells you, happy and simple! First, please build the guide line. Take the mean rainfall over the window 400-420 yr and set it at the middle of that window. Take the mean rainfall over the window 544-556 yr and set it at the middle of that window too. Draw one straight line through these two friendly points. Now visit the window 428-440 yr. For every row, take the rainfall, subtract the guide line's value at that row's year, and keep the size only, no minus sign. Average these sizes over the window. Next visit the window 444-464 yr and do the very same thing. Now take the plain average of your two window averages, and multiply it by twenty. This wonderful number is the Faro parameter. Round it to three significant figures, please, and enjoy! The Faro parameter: 131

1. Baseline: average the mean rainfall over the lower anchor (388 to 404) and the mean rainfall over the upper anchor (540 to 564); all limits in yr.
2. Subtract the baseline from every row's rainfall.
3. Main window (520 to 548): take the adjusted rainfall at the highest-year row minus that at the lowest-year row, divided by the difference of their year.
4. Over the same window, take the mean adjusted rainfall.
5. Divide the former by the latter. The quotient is 0.00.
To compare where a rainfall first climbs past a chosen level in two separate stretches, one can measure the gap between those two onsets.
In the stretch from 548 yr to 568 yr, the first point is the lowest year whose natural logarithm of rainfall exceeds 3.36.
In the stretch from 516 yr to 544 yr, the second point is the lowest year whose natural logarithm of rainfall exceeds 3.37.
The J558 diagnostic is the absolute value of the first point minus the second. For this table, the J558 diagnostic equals 32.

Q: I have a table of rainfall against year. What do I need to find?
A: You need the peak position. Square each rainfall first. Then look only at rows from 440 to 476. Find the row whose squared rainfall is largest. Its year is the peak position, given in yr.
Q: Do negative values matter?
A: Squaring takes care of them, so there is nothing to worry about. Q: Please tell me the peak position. 446.0 yr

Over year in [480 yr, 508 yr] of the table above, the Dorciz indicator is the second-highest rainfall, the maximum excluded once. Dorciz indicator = 30.65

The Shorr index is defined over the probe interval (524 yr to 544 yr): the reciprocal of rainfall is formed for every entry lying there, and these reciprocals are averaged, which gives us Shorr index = 0.030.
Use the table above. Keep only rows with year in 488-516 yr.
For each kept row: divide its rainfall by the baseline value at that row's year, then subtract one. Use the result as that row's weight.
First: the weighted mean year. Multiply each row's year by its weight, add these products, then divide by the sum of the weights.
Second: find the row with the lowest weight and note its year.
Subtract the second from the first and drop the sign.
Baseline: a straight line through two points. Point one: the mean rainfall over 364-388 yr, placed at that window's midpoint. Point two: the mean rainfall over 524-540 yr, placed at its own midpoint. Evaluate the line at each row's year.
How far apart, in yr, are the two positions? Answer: 9.7 yr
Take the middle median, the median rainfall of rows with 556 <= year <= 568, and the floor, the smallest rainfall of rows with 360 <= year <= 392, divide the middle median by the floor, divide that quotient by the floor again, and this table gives 0.052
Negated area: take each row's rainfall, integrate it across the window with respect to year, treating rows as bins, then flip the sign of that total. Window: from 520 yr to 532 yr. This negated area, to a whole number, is -382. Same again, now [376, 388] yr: -330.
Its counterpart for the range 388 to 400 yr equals -286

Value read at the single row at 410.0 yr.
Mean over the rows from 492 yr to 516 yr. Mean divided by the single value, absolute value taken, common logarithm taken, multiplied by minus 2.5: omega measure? -0.6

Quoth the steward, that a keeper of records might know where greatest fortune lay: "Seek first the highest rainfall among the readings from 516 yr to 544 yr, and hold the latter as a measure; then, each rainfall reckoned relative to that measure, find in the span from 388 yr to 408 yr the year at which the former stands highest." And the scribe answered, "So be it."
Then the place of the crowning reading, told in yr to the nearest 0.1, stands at 390.0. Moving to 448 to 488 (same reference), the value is 482.0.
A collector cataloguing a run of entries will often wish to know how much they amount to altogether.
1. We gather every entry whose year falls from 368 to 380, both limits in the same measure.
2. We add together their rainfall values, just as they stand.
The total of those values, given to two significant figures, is 94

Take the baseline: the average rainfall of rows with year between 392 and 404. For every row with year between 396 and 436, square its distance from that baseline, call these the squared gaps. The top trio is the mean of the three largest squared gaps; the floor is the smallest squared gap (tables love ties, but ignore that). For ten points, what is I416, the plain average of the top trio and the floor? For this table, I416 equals 57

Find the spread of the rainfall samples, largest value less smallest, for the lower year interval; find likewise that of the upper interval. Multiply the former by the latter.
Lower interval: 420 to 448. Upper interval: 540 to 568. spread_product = 68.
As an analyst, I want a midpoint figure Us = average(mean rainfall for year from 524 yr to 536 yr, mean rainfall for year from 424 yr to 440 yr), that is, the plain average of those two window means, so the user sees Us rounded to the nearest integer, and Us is 29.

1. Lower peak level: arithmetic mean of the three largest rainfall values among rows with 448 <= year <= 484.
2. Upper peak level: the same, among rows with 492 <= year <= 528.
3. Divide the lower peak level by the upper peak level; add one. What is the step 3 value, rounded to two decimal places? 1.92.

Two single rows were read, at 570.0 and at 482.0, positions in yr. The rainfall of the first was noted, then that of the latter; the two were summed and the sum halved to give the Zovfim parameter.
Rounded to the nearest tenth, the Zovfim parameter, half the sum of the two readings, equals 30.8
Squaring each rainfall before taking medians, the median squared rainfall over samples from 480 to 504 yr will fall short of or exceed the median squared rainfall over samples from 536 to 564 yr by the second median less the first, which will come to 74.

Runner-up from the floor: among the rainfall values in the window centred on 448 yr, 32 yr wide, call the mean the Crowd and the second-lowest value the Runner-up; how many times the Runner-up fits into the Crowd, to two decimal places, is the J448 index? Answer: 1.01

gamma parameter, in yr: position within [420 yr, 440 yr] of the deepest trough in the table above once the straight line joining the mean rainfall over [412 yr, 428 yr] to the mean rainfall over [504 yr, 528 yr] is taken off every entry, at 422.0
